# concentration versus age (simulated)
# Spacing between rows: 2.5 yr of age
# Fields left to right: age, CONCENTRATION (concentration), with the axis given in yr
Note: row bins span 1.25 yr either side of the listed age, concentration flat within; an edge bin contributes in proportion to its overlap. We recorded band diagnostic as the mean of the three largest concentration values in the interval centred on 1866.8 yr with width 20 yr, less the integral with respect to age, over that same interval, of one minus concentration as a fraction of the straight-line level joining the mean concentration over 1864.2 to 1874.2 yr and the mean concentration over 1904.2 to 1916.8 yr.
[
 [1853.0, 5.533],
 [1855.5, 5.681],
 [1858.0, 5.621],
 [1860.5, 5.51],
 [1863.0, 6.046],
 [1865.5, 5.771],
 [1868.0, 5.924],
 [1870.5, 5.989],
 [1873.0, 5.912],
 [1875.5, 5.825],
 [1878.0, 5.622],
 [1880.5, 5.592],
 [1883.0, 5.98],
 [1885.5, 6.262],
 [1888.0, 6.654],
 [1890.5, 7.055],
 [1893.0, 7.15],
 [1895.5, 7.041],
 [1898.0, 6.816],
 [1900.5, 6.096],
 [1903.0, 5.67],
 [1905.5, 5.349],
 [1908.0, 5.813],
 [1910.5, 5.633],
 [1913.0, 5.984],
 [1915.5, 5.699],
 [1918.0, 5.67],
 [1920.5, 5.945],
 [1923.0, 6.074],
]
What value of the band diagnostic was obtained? 5.7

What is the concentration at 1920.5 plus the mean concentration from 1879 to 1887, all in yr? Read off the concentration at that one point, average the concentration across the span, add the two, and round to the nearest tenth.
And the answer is 11.9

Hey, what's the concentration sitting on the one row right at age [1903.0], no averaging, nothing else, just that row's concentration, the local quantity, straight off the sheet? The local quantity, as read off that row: 5.67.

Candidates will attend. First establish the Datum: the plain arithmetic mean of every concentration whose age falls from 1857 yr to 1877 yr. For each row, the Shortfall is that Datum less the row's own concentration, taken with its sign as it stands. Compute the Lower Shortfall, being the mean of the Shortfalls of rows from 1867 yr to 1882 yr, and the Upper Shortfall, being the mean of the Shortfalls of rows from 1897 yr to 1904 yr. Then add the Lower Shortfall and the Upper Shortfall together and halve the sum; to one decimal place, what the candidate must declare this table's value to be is -0.2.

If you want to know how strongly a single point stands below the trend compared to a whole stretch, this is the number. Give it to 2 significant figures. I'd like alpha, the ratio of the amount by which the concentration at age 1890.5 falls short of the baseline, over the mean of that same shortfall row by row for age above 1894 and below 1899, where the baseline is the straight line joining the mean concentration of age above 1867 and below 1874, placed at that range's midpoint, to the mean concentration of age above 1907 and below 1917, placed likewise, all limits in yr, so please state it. 1.1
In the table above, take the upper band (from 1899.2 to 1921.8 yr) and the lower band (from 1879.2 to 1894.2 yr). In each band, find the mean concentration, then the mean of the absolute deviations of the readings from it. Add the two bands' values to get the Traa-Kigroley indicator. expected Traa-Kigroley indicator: 0.68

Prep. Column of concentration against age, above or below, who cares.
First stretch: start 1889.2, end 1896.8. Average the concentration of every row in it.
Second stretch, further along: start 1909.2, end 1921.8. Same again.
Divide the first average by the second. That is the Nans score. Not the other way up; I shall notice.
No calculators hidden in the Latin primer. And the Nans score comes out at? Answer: 1.22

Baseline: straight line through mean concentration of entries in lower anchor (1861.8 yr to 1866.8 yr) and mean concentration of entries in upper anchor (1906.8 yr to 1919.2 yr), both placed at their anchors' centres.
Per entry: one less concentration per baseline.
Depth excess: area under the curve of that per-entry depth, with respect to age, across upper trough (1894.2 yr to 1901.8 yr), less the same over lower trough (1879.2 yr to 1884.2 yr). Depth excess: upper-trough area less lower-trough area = -1.2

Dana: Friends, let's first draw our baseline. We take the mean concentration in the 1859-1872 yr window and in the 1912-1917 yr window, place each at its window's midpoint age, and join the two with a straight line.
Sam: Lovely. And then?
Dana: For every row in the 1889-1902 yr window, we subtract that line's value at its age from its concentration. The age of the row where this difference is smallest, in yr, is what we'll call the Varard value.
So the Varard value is 1900.5 yr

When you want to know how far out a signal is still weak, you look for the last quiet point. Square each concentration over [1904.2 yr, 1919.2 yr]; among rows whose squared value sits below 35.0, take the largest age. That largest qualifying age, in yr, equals 1918.0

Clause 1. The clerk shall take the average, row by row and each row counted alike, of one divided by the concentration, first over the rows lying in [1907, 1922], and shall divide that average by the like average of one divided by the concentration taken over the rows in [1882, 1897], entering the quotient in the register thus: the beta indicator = 1.15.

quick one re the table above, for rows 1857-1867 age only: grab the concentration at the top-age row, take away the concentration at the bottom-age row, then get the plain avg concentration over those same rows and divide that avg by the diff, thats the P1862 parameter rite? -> 38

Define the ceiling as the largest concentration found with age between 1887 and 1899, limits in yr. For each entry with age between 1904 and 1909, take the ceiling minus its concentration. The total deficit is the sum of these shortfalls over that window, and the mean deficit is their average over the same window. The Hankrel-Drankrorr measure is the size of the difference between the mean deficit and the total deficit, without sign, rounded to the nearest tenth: 1.6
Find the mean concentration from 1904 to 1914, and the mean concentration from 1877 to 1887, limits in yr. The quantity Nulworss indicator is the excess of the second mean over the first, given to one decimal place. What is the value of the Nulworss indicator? 0.2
